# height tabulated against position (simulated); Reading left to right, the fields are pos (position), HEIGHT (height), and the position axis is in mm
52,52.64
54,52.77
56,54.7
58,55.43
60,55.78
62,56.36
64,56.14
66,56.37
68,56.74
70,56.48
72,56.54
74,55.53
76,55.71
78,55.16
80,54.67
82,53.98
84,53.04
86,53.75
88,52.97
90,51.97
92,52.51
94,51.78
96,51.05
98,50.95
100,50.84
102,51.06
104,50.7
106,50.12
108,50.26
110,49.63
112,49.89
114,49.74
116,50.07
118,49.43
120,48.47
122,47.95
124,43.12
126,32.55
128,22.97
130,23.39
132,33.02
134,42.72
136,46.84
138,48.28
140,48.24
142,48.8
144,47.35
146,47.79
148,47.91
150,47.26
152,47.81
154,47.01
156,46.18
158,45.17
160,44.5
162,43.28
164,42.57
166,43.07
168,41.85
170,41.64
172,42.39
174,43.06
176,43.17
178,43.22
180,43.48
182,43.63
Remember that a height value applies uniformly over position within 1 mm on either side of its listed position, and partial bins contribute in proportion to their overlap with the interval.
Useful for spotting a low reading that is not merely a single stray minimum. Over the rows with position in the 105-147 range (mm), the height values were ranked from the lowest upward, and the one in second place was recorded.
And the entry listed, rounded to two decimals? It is 23.39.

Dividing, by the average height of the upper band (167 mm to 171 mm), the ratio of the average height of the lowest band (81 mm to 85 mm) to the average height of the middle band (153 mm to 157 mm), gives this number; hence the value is 0.028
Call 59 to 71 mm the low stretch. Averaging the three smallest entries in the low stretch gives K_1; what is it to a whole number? 56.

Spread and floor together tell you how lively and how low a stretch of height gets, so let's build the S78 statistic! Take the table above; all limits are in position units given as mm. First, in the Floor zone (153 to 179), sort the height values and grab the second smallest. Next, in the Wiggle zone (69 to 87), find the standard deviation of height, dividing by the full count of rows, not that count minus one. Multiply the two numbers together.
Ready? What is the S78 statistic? 48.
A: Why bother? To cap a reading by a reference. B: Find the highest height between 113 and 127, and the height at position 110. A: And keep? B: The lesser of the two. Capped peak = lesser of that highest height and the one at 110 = 49.6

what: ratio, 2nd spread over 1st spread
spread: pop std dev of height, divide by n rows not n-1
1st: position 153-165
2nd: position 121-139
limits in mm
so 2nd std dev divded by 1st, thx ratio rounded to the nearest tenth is 6.2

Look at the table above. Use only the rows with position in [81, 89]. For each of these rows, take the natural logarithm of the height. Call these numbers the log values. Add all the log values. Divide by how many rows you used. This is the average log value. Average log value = 3.98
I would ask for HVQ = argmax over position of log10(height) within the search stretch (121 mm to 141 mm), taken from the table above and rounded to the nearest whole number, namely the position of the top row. 138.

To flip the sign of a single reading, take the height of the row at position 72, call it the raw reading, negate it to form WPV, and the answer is -57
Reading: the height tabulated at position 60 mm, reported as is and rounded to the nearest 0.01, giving 55.78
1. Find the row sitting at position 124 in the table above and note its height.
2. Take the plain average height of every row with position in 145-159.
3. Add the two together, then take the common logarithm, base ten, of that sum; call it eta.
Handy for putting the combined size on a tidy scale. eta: 1.955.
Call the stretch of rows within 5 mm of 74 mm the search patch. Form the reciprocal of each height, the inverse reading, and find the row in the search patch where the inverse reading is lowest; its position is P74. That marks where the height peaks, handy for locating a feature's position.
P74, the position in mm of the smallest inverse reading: 72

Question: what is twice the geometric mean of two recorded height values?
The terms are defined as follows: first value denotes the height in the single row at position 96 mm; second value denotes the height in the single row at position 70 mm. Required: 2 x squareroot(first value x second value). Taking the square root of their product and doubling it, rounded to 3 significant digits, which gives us 107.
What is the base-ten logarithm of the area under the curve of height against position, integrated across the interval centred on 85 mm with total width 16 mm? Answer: 2.93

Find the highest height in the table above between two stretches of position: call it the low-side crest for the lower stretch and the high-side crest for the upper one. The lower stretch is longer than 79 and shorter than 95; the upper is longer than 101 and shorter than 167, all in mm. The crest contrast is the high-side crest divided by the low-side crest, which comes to 0.93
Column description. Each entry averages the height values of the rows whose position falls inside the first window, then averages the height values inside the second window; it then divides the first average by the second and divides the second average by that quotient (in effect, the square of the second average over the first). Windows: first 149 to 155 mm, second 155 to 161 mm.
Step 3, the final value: 43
